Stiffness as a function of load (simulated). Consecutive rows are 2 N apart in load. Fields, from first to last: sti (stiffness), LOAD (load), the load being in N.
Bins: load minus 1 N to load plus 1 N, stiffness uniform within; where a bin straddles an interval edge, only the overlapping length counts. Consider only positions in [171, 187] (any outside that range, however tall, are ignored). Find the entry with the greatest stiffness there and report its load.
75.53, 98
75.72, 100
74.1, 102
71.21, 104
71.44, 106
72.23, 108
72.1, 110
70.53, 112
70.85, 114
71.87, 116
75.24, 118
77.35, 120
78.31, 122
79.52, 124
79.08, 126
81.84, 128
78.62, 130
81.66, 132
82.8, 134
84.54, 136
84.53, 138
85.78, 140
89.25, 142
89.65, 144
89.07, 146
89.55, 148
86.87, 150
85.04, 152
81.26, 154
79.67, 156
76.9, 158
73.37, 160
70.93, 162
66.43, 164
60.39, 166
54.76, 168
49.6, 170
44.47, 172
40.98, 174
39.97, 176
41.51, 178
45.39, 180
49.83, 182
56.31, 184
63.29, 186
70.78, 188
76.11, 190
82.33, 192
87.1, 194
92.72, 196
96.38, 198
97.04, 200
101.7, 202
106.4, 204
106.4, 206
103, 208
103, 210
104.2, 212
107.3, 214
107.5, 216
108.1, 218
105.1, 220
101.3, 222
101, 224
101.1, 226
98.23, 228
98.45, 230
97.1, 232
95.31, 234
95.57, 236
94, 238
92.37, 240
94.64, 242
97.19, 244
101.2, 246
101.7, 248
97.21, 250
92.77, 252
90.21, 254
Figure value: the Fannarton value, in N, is 186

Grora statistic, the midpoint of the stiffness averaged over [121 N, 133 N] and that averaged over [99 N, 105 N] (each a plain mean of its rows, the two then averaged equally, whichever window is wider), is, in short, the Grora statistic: 77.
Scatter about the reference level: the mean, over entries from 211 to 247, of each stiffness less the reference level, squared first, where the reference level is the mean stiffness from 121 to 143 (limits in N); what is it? 333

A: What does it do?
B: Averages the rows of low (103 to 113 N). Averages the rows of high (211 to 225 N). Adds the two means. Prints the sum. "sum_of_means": 176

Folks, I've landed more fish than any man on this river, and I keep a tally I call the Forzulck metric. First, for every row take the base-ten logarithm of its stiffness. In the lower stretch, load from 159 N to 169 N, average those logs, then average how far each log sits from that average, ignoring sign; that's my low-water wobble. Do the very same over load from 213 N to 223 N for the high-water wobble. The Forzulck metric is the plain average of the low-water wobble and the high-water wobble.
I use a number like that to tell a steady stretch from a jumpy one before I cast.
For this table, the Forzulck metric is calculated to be 0.025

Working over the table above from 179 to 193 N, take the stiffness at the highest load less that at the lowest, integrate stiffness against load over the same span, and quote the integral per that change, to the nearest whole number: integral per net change 24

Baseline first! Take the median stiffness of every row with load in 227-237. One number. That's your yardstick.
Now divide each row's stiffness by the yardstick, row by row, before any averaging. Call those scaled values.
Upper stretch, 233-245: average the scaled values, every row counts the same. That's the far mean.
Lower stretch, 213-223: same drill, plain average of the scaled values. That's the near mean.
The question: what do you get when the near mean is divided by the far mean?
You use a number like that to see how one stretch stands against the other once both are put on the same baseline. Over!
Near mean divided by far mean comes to 1.12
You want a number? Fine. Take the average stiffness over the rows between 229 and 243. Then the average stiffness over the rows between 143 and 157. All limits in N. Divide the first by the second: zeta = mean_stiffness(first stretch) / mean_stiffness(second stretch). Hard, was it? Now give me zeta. 1.11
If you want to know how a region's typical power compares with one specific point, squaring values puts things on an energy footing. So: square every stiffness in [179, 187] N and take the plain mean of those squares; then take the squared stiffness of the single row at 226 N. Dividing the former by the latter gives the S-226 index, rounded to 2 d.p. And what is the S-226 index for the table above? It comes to 0.29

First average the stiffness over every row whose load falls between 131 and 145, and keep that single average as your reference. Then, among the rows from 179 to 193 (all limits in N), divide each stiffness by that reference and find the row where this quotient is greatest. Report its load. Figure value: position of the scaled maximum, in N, 192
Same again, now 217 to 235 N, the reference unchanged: 218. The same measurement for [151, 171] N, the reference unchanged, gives 152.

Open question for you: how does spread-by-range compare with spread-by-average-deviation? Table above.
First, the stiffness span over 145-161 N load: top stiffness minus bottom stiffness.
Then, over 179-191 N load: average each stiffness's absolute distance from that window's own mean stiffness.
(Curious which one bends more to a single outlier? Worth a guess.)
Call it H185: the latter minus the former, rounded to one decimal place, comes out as -6.4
